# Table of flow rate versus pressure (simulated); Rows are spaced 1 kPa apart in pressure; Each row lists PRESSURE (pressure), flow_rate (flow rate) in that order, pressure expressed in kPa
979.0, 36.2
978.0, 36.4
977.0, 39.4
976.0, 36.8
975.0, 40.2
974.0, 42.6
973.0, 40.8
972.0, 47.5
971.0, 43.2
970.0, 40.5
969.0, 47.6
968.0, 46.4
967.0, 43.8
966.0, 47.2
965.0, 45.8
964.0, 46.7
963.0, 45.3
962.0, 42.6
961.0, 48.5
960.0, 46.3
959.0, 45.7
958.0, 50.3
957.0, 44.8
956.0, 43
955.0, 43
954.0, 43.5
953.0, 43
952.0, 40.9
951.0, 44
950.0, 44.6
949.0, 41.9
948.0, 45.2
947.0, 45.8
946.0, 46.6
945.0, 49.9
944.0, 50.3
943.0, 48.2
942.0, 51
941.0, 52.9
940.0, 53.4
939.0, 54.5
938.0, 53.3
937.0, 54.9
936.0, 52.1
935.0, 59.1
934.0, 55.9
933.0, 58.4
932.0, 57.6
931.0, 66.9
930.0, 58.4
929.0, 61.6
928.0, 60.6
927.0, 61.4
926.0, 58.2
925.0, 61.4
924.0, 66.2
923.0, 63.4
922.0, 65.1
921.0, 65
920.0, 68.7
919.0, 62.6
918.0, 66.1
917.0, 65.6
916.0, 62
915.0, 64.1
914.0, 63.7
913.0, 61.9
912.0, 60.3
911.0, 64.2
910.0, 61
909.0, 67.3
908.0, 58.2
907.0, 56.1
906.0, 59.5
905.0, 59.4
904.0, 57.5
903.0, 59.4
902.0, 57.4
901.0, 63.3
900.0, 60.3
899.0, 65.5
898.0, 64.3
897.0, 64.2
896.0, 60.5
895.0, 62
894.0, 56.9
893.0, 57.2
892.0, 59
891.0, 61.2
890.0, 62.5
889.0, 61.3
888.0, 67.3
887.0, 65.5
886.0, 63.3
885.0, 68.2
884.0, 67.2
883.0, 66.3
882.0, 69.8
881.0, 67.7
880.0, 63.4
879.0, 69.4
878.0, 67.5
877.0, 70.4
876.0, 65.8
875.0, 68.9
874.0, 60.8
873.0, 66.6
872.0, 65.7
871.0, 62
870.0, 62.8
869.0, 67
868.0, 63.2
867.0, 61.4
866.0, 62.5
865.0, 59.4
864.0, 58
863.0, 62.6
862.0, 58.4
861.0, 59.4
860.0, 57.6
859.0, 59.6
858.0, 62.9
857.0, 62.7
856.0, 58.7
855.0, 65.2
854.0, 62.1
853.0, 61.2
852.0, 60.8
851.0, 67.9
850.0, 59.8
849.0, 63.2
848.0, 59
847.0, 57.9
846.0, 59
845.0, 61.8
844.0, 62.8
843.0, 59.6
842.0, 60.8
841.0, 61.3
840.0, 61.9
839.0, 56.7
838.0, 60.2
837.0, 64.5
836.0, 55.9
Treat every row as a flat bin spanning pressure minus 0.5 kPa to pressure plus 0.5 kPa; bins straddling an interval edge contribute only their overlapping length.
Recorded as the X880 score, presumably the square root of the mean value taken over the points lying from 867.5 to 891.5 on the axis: 8.10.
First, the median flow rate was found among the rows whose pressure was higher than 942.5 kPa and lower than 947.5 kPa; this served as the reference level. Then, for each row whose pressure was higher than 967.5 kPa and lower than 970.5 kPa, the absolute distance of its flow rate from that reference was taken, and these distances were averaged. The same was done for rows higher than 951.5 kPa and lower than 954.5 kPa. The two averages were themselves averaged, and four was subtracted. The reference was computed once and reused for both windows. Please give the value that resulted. 1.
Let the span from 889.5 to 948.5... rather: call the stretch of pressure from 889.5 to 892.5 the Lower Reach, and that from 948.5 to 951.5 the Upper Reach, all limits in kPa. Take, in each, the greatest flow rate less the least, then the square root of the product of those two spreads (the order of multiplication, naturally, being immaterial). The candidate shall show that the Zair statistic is 3.1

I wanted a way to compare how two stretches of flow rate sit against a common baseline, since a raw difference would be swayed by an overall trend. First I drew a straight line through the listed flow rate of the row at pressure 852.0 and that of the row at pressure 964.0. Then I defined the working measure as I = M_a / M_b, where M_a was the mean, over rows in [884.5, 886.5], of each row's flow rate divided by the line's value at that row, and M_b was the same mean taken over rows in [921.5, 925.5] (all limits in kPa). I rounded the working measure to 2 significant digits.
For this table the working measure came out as 0.94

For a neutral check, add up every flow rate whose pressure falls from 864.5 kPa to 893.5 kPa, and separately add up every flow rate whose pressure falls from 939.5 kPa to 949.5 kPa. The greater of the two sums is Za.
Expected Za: 1873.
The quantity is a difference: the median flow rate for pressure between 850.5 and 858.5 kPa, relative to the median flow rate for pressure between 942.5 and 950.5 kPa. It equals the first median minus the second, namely 16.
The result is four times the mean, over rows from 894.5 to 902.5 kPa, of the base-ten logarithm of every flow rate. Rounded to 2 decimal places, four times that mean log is 7.17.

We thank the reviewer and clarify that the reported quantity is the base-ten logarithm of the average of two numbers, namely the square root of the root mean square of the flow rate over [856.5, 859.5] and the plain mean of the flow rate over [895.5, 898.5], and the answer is 1.55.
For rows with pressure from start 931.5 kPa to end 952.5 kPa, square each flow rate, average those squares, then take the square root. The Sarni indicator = 50.8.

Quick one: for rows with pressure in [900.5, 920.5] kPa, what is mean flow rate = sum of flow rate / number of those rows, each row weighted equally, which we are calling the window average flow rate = 61.9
